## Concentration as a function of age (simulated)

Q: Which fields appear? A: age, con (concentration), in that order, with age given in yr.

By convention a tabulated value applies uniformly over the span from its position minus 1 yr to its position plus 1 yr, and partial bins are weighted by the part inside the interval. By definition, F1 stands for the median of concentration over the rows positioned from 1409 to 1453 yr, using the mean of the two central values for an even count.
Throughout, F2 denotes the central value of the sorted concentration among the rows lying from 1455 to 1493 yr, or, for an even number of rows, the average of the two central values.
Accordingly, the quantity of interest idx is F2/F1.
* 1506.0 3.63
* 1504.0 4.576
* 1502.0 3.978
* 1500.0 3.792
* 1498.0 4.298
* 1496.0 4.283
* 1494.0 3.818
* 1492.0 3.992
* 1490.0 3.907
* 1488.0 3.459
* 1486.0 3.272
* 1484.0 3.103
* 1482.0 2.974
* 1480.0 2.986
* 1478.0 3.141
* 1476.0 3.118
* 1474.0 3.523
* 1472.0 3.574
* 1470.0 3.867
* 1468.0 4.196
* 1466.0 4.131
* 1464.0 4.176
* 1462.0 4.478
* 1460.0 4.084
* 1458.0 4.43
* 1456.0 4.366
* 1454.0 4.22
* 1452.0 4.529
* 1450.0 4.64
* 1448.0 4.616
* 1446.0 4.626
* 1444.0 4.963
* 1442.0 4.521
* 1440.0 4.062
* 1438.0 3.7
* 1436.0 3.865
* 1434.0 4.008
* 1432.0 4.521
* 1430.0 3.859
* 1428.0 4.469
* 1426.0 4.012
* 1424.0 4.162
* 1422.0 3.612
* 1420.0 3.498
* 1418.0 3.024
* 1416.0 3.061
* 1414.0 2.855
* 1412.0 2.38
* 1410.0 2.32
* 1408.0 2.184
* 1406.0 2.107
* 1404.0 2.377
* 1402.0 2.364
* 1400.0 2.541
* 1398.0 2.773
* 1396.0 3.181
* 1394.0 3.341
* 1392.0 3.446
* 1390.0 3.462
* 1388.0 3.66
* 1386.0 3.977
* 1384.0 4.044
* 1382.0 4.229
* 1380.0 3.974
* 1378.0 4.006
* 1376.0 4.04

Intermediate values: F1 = 4.0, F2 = 3.9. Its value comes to 0.96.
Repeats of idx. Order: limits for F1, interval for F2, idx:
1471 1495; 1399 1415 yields 0.70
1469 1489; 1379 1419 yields 0.95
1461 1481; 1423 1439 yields 1.08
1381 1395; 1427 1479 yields 1.14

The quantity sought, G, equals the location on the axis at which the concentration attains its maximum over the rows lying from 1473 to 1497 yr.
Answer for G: 1496.0 yr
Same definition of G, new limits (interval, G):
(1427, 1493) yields 1444.0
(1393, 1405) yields 1394.0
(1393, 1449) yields 1444.0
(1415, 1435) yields 1432.0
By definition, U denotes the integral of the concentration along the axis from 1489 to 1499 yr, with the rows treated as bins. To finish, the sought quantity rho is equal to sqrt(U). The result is 6.4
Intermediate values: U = 41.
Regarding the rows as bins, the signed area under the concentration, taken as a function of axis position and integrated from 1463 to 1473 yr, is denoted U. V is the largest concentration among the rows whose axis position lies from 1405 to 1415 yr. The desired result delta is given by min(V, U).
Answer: 2.9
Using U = 39.9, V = 2.855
